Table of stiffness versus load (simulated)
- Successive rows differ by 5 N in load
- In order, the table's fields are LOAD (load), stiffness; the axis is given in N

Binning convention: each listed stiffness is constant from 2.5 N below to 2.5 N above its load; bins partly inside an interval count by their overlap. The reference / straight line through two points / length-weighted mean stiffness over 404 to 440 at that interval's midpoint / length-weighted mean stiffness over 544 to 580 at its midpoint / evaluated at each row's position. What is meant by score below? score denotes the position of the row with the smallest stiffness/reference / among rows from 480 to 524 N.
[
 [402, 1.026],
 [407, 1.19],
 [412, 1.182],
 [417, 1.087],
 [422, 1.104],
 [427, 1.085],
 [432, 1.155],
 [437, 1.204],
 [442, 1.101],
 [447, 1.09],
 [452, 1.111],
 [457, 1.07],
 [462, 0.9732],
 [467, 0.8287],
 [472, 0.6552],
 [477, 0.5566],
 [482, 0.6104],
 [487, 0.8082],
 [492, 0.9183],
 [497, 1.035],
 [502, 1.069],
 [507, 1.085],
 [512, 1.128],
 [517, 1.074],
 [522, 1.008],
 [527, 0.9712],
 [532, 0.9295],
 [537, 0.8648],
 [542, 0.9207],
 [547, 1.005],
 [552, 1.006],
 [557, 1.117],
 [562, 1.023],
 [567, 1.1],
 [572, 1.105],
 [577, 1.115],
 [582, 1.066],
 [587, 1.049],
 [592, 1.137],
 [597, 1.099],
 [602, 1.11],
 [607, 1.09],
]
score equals 482 N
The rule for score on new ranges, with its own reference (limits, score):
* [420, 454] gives 427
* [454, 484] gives 477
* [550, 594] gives 552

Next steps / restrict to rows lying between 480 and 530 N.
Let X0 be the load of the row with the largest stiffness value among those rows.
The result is 512 N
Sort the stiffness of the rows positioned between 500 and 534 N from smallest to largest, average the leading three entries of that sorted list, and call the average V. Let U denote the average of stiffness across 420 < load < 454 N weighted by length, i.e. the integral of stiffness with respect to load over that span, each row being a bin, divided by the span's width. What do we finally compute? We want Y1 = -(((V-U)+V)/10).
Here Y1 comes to -0.08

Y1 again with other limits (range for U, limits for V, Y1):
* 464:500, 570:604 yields -0.14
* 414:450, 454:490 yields -0.01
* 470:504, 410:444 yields -0.14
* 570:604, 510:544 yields -0.07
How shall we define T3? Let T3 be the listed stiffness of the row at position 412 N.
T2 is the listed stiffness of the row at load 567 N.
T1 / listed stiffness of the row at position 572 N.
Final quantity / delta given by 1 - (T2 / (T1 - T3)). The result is 15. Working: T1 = 1.105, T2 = 1.1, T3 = 1.182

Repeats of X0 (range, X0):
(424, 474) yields 437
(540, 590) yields 557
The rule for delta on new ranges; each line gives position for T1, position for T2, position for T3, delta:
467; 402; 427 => 5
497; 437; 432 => 11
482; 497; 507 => 3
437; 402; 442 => -9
